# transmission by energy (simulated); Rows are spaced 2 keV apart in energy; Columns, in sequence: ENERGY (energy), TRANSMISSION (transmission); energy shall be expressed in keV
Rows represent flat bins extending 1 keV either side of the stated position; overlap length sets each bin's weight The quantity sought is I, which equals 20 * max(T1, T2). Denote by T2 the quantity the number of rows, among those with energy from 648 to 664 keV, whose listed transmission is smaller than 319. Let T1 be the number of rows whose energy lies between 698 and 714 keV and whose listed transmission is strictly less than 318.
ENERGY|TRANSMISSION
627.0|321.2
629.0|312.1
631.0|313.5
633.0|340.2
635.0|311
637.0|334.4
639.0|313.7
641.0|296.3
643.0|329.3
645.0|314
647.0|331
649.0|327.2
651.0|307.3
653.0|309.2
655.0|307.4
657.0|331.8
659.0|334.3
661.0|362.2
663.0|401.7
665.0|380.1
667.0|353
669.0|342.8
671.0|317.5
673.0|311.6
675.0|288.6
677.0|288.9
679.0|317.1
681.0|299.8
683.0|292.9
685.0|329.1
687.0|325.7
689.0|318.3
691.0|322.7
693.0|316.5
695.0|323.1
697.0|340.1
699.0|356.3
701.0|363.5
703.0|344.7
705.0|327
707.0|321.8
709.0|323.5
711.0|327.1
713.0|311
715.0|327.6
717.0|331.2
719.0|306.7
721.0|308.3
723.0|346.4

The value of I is 60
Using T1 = 1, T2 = 3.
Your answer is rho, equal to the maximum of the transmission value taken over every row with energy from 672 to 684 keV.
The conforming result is 317.1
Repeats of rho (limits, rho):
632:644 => 340.2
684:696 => 329.1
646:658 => 331.8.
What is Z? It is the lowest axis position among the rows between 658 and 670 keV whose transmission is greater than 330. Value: 659.0 keV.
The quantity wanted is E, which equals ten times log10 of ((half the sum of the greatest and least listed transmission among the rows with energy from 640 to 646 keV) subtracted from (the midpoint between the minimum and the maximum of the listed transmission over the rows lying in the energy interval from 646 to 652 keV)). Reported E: 8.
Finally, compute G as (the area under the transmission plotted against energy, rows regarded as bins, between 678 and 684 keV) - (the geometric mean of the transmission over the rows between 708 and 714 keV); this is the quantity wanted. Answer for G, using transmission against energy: 1499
